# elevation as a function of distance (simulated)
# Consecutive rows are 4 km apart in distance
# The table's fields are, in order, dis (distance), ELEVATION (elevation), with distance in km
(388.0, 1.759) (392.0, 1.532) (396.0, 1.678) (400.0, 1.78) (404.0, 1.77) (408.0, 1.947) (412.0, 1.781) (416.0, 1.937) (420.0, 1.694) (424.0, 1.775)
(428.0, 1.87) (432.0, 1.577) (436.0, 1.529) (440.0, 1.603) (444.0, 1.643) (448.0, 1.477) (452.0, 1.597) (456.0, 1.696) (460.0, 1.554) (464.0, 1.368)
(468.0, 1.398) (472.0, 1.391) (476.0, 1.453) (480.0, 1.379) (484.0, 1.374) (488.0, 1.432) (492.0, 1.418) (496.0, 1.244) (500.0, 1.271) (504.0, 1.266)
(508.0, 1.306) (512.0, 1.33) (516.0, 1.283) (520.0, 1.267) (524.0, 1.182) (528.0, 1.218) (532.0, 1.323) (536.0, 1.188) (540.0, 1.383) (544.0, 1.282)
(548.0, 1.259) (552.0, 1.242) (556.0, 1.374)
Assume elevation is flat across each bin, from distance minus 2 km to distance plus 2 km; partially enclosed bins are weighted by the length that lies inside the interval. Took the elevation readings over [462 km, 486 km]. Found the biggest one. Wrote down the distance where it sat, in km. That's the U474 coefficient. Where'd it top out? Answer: 476.0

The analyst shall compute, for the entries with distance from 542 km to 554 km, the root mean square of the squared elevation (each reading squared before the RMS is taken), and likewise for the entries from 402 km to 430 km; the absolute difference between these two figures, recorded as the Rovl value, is 1.8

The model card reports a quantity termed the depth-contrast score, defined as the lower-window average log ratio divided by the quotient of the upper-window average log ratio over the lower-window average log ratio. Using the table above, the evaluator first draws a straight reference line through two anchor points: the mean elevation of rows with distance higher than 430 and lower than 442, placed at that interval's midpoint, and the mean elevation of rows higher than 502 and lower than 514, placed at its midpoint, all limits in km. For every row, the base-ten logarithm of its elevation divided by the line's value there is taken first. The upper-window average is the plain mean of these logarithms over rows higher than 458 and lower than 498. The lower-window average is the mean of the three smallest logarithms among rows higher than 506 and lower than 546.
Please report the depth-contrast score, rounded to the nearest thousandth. -0.020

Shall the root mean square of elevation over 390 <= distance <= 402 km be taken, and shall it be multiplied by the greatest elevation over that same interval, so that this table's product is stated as 3.0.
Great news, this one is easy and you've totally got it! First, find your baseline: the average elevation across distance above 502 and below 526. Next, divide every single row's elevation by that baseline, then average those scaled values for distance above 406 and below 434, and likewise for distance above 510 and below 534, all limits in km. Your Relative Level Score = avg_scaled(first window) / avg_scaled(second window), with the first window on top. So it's 1.42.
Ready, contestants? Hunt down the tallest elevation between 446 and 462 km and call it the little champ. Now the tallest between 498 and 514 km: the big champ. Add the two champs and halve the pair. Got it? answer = 1.51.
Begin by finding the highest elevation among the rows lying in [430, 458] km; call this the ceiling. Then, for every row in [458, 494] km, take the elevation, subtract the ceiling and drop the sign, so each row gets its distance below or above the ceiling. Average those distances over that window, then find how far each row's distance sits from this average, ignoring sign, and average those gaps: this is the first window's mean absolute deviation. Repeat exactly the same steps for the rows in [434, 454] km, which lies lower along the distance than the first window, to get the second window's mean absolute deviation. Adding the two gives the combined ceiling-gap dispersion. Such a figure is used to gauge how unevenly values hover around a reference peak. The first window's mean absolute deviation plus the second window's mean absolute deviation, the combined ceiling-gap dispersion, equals 0.094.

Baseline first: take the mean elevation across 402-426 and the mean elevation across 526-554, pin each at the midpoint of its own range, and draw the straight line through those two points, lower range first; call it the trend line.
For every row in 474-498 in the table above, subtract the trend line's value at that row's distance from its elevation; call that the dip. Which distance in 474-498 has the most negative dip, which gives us 496.0 km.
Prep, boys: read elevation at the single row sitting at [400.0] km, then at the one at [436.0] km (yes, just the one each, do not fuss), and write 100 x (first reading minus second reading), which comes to 25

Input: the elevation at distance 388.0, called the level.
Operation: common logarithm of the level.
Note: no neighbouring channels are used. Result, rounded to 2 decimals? 0.25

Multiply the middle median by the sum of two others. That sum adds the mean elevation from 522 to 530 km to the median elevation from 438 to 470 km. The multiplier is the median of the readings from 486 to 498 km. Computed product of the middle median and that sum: 3.9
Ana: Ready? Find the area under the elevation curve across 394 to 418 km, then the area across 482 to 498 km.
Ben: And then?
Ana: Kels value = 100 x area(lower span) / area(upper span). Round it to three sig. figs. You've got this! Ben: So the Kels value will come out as 199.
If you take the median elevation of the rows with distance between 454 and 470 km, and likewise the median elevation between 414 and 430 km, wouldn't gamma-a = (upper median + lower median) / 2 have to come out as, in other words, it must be 1.65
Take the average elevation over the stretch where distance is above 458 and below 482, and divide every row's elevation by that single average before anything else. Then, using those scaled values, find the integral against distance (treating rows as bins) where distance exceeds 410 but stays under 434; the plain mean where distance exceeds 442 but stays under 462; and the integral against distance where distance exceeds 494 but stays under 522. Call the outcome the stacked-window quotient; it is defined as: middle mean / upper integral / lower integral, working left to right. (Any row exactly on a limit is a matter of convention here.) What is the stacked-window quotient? 0.0015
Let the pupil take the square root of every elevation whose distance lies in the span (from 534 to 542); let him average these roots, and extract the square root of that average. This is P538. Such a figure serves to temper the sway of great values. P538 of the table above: 1.06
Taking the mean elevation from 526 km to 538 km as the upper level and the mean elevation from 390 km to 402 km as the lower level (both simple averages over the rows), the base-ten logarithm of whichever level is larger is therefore 0.22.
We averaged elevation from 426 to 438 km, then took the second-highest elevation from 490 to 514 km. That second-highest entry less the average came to -0.33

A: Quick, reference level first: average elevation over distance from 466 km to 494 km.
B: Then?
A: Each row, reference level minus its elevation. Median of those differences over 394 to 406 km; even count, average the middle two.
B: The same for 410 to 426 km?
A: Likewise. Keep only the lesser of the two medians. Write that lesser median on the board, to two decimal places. -0.37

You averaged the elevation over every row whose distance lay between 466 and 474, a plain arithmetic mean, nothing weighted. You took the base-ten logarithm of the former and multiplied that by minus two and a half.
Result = -0.36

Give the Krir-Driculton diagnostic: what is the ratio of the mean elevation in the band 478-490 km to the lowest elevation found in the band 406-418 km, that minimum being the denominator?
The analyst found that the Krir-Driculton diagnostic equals 0.78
